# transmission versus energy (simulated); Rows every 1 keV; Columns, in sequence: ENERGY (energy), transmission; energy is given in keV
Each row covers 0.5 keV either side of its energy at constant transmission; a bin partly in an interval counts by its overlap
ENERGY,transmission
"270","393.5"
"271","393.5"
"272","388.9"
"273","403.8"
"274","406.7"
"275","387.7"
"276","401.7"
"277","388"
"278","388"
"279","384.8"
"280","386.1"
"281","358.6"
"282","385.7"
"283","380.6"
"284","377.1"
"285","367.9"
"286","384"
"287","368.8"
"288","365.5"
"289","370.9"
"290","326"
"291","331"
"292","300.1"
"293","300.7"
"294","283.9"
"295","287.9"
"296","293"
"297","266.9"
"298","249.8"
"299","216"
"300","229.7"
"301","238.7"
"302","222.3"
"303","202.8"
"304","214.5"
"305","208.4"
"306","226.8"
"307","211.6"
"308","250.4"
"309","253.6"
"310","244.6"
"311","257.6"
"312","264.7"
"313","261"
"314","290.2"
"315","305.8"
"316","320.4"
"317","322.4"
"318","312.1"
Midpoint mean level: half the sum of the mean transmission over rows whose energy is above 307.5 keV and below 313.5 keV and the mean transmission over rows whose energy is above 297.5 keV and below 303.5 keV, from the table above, 241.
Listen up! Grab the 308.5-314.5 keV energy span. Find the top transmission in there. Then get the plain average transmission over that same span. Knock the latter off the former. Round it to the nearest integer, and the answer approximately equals 28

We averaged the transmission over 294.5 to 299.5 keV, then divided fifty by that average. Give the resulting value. 0.19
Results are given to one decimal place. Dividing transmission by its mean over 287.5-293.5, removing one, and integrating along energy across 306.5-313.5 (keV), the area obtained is -1.8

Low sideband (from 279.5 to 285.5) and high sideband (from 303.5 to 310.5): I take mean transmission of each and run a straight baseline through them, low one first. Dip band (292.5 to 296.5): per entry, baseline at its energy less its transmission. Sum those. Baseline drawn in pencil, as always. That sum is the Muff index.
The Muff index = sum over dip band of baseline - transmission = 52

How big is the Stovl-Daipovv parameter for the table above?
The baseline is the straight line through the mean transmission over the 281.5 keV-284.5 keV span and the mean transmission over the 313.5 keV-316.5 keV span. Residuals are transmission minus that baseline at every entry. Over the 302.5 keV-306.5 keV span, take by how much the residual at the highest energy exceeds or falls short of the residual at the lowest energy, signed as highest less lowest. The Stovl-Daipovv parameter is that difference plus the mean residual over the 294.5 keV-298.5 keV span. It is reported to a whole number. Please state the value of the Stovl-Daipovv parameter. -44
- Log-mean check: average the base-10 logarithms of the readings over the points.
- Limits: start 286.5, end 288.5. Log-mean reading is 2.56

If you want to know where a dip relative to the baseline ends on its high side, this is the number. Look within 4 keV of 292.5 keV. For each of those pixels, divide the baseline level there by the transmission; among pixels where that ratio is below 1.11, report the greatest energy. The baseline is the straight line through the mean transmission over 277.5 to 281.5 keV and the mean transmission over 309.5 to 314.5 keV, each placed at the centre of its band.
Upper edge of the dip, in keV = 296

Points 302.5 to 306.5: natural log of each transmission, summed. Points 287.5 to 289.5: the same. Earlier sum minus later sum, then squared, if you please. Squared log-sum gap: 93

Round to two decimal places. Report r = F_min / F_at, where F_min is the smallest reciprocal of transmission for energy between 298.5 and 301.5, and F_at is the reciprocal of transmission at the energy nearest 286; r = 1.61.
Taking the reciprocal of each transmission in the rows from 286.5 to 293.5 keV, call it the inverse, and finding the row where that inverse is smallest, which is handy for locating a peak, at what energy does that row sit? 289 keV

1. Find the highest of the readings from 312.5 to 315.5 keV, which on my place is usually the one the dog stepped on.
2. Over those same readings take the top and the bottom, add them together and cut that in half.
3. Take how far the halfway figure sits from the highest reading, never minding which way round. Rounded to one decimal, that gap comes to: 22.4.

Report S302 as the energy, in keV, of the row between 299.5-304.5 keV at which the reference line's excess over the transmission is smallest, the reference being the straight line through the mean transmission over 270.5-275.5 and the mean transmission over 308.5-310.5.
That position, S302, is 301 keV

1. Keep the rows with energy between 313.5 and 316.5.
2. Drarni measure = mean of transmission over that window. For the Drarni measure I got 305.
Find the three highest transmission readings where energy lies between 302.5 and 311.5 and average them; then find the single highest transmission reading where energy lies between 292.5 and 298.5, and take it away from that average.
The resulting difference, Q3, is -47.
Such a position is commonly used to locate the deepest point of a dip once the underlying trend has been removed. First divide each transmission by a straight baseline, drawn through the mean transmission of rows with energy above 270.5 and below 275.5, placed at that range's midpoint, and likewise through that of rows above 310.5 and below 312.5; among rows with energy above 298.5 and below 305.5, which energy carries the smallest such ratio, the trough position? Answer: 303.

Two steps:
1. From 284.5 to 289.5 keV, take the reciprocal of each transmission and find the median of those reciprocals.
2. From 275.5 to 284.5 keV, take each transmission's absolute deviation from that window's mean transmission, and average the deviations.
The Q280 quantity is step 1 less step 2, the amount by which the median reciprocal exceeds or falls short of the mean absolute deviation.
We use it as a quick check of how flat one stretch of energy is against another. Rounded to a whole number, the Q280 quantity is -8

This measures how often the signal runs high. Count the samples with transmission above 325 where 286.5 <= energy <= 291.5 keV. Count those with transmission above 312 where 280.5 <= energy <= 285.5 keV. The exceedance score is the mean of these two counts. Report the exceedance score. 5.0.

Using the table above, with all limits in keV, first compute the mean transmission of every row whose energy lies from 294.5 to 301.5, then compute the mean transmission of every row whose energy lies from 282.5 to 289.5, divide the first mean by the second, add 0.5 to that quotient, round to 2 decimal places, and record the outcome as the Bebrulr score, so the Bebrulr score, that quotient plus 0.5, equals 1.18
